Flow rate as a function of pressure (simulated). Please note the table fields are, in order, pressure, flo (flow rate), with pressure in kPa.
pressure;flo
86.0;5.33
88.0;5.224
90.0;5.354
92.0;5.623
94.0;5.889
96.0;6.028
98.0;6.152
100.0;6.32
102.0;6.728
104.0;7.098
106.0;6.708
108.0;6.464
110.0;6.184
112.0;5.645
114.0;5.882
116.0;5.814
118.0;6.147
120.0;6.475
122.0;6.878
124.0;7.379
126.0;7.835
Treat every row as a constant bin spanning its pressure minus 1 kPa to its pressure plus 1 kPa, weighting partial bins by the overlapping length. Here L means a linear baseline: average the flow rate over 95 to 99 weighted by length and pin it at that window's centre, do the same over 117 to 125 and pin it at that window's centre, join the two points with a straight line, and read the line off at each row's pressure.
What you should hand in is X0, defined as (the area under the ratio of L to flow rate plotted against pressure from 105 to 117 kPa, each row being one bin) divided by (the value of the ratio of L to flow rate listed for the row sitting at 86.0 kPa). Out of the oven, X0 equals 11.7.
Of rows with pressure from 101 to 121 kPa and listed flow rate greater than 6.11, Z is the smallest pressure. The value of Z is 102.0 kPa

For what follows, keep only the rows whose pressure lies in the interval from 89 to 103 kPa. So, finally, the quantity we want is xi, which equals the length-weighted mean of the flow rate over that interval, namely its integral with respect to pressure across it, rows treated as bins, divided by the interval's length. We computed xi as 6.01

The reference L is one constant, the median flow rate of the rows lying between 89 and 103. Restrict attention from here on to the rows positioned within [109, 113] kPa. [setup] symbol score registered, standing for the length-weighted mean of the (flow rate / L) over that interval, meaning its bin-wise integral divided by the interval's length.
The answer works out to 0.98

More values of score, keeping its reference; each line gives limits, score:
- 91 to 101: 1.00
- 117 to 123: 1.08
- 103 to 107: 1.15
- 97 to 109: 1.09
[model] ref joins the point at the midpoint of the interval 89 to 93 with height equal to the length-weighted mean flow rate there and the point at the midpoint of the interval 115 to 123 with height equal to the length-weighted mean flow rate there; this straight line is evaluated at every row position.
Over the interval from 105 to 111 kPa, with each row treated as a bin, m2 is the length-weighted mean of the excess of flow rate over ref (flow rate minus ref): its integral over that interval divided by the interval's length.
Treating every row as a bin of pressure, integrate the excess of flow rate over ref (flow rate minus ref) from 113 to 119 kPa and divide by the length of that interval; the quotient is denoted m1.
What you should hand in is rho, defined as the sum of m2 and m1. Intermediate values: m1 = -0.29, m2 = 0.5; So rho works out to 0.16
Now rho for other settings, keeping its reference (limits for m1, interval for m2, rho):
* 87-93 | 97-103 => 0.58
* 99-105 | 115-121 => 0.74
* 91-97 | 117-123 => 0.41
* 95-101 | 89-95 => 0.57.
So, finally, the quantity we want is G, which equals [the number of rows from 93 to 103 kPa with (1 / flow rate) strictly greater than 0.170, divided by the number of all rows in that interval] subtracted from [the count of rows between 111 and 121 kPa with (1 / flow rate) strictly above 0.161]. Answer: 4.0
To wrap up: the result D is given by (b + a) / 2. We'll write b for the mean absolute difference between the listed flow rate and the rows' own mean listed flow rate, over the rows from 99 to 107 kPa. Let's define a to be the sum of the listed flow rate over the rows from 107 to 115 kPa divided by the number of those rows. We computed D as 3.12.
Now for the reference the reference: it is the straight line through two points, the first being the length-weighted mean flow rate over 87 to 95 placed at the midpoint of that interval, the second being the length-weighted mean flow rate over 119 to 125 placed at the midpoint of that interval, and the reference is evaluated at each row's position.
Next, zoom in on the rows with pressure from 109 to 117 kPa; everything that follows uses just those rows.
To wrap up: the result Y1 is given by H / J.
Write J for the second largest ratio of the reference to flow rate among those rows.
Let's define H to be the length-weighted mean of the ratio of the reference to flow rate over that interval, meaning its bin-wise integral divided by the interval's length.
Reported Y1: 0.970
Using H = 1.11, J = 1.14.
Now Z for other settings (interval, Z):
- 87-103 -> 98.0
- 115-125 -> 118.0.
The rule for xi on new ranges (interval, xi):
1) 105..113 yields 6.25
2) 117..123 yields 6.50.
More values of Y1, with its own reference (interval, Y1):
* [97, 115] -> 0.880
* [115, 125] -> 0.958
